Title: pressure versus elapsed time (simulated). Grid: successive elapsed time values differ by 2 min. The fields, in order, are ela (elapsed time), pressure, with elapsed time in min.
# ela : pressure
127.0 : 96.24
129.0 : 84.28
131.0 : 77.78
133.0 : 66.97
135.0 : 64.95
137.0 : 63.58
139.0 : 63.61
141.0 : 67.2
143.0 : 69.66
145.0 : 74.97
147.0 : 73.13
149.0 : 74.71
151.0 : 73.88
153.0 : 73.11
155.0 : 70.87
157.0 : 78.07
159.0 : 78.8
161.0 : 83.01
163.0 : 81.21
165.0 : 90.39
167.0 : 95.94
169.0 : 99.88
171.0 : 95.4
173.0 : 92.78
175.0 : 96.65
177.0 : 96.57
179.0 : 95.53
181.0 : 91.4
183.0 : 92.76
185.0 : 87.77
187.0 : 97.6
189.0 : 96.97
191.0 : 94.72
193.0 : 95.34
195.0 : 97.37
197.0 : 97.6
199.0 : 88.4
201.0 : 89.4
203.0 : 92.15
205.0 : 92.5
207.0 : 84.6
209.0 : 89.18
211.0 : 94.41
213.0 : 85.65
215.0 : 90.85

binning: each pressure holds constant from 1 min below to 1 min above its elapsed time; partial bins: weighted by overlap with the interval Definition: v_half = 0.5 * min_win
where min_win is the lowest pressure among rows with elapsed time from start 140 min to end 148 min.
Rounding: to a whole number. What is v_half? 34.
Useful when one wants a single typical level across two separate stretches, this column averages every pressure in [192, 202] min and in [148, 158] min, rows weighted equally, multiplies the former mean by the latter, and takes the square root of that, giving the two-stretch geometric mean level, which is 83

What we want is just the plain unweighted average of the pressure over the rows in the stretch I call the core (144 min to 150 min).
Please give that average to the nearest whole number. 74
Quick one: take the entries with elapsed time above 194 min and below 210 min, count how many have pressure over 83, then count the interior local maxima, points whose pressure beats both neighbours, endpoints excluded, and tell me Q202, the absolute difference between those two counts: 6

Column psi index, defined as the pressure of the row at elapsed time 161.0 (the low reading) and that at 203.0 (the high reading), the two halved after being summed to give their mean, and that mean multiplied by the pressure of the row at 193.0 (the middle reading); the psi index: 8350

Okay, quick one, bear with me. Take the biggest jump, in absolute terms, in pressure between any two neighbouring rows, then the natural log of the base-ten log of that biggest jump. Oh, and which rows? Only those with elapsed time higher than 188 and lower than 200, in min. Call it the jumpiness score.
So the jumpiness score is -0.037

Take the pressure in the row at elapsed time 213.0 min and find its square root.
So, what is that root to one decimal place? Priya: 9.3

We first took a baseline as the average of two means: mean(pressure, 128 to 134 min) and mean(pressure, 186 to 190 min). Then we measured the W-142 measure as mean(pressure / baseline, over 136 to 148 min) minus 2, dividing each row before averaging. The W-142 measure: -1.21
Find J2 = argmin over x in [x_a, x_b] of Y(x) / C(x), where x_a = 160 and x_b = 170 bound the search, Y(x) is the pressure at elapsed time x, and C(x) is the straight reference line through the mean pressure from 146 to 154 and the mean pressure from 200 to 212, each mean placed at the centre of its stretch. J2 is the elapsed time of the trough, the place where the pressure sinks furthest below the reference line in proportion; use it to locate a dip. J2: 163.0 min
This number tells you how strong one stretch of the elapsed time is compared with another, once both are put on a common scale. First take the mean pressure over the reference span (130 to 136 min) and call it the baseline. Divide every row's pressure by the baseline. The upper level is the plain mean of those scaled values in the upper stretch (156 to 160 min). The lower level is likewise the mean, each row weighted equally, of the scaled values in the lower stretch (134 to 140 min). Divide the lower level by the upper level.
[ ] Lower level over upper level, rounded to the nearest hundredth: 0.82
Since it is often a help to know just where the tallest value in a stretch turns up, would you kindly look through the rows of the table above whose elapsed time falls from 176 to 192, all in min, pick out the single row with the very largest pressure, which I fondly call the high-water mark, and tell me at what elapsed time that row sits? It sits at 187.0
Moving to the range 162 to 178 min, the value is 169.0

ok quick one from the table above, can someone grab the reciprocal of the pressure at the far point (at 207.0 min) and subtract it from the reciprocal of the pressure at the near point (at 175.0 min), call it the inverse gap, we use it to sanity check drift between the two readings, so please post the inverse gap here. -0.001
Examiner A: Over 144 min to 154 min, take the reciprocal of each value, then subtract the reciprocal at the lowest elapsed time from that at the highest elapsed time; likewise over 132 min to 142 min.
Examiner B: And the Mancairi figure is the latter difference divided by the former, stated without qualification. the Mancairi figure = -0.2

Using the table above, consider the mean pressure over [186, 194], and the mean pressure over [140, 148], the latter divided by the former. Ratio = 0.74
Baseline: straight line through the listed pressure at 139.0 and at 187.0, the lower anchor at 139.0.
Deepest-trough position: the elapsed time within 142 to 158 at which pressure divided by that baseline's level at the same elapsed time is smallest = 155.0 min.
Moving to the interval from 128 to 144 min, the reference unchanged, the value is 139.0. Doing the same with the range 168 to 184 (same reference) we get 183.0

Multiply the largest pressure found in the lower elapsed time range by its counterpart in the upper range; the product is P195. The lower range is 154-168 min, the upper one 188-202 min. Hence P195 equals 9364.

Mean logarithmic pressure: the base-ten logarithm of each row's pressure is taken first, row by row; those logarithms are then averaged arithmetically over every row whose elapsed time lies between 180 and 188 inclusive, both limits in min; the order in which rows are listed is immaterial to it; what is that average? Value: 1.97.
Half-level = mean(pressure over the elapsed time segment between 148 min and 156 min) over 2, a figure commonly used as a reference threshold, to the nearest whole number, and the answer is 37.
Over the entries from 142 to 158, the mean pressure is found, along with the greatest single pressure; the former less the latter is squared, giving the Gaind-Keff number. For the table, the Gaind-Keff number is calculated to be 20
